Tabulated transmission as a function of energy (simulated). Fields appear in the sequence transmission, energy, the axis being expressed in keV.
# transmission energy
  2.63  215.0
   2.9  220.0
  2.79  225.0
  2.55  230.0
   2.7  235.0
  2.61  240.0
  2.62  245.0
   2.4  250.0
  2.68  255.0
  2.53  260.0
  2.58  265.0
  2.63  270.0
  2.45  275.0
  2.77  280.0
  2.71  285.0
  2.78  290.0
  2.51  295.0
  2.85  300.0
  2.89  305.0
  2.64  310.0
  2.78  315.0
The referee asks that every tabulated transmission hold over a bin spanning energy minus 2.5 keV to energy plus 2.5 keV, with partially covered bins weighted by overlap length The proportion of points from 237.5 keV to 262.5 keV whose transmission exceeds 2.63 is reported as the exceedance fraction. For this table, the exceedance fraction 0.20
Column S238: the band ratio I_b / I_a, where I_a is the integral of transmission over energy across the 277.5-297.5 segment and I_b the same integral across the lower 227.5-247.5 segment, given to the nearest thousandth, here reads 0.973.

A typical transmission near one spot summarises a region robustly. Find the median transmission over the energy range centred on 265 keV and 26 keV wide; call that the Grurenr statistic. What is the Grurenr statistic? 2.58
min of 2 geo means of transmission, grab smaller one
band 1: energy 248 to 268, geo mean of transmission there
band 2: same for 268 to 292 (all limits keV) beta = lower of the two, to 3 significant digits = 2.55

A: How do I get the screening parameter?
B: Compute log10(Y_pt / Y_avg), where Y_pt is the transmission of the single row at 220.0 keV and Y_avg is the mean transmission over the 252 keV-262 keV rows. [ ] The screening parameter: 0.05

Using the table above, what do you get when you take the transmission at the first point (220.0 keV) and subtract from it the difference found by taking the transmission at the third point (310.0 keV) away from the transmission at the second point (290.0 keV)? 2.8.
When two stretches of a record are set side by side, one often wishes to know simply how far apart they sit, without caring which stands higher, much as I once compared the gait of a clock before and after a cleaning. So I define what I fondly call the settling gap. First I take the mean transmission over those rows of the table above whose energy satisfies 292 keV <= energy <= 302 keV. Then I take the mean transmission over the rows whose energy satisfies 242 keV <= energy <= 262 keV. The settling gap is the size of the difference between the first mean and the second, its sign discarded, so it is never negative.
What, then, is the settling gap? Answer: 0.12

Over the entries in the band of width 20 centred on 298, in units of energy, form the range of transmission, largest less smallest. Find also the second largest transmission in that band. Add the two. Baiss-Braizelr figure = 3.23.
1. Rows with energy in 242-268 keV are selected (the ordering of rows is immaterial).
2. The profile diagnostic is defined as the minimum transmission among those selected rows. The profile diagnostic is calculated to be 2.4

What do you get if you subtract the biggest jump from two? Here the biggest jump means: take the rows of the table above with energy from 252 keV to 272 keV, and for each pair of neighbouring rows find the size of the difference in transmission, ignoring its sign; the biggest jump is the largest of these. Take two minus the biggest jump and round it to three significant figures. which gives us 1.85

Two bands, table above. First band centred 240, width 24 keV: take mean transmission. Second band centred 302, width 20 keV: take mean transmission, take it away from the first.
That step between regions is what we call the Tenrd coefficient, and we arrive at -0.15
